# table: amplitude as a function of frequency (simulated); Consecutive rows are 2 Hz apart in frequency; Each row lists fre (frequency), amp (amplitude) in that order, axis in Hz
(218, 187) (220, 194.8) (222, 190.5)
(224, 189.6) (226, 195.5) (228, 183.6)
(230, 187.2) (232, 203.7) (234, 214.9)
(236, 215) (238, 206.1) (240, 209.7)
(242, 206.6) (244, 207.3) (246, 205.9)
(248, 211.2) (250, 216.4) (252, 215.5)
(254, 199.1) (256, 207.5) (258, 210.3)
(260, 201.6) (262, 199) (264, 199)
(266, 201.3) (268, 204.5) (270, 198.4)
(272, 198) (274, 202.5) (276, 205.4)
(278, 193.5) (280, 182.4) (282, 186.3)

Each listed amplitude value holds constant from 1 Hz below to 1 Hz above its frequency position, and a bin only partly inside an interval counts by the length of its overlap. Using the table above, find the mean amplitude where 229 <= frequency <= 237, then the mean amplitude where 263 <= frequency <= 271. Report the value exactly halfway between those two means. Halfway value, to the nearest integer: 203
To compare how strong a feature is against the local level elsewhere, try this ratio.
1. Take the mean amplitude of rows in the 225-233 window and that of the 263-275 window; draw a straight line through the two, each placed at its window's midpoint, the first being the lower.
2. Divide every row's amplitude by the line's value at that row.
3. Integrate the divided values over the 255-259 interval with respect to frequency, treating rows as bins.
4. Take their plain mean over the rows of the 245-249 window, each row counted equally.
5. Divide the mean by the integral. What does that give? 0.25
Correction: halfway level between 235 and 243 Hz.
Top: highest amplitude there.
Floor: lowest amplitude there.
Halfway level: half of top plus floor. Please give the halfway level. 211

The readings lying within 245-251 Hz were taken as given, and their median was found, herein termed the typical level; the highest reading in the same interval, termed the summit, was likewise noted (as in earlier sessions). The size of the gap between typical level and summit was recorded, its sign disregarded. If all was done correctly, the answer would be 5.2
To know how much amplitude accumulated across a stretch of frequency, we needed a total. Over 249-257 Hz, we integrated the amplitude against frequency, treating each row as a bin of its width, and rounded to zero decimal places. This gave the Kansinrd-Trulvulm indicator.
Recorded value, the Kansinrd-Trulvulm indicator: 1677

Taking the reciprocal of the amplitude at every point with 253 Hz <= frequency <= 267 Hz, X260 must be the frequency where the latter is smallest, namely 258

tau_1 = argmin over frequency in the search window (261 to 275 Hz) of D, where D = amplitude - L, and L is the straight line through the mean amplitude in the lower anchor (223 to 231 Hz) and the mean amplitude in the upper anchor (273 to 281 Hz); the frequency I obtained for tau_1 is 272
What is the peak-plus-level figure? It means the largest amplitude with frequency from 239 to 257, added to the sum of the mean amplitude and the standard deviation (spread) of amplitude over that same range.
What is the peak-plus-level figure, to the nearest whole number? 430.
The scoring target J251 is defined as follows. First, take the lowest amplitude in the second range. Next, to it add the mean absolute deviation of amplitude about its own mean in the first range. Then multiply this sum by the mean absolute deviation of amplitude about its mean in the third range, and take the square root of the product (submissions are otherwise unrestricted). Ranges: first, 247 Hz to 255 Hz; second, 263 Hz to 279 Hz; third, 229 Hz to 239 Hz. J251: 40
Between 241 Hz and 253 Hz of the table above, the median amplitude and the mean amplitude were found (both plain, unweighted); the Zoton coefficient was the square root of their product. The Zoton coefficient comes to 210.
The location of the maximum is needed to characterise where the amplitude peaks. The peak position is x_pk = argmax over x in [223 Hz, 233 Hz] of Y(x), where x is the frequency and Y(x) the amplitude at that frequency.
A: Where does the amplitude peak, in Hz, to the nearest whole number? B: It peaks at 232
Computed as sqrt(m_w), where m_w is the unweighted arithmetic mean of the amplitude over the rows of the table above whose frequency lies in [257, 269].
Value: 14.2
